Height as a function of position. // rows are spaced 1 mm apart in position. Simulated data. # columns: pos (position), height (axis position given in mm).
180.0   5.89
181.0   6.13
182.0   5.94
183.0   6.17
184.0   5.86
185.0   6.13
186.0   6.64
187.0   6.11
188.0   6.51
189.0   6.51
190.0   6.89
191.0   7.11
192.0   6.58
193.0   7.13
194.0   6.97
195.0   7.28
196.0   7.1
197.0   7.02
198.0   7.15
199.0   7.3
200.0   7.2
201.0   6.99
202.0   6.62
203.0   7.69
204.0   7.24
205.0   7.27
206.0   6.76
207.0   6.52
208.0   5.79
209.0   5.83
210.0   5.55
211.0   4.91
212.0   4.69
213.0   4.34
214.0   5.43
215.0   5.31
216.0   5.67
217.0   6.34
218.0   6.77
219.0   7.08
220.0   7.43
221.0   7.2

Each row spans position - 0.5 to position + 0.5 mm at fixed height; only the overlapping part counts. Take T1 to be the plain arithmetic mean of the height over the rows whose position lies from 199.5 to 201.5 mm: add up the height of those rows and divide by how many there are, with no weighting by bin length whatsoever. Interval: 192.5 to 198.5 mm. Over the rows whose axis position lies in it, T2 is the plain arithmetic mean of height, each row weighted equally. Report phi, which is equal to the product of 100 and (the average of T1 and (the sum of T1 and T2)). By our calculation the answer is 1065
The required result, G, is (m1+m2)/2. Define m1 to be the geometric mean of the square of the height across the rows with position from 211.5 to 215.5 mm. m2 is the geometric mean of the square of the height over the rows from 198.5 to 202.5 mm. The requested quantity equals 36.8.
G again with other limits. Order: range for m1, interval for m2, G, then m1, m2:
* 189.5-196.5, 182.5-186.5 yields 43.7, 49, 38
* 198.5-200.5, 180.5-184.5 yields 44.4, 53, 36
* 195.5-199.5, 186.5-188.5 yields 45.4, 51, 40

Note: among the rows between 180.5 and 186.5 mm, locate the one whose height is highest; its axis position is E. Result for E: 186.0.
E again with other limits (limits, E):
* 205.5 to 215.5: 206.0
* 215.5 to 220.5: 220.0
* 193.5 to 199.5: 199.0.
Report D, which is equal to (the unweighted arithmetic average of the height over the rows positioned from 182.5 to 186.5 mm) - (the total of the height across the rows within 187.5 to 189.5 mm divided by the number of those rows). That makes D -0.3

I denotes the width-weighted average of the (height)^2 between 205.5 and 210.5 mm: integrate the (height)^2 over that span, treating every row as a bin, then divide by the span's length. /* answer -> 37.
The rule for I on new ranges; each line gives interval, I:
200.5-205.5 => 51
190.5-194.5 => 48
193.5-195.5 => 51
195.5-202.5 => 50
